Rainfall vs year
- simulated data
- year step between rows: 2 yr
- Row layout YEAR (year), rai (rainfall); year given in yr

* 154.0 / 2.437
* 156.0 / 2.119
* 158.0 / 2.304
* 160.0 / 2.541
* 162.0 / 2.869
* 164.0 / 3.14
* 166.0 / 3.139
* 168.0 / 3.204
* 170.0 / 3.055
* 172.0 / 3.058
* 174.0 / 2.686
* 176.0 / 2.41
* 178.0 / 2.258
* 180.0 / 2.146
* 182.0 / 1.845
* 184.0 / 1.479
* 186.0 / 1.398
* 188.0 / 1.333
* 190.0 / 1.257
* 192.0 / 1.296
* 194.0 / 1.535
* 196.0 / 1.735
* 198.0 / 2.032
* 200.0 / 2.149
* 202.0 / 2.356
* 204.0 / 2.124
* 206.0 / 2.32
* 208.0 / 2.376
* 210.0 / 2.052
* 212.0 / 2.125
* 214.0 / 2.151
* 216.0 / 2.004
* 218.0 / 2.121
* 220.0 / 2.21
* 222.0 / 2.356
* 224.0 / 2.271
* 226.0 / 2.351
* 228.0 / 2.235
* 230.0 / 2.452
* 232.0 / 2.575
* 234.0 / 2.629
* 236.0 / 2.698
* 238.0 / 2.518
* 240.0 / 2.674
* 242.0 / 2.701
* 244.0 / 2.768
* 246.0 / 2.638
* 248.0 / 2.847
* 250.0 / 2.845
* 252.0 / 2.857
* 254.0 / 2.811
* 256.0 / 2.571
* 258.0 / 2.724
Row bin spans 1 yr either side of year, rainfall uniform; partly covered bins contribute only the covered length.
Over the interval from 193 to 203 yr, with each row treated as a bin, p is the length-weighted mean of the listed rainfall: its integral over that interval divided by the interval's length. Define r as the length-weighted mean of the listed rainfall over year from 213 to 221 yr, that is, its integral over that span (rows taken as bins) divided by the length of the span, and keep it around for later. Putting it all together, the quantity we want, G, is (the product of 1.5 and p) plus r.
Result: 5.1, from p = 2.0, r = 2.1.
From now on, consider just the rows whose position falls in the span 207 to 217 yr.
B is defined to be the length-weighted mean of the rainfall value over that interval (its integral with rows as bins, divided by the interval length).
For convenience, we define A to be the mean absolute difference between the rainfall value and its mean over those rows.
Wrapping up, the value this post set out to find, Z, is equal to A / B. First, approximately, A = 0.10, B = 2.1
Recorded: 0.046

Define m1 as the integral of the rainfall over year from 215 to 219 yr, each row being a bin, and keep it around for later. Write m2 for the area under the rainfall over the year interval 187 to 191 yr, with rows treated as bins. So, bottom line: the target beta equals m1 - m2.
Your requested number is 3.1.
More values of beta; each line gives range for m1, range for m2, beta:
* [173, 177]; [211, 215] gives 1.6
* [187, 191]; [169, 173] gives -7.0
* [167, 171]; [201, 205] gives 3.6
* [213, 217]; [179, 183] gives 0.3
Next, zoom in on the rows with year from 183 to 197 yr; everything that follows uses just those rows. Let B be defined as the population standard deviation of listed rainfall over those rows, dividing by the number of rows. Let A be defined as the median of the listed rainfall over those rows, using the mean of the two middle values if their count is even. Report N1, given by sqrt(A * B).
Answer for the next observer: 0.46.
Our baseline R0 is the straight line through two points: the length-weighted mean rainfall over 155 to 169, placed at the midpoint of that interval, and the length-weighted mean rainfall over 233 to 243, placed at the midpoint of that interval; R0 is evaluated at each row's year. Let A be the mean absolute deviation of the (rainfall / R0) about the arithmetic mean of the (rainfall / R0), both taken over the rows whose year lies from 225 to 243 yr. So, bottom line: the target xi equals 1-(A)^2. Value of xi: 0.997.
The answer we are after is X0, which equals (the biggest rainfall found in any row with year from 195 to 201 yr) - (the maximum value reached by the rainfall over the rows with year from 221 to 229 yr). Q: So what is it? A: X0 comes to -0.2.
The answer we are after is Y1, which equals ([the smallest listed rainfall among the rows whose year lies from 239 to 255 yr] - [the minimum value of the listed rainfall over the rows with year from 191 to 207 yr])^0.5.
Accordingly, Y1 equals 1.16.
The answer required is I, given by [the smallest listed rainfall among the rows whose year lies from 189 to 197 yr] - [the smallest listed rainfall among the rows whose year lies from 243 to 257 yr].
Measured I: -1.3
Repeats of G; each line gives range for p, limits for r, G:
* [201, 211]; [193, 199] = 5.1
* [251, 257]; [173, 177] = 6.7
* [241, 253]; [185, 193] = 5.5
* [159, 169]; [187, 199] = 6.0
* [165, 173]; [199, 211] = 6.9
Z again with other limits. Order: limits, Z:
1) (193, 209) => 0.112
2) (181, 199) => 0.140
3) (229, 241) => 0.029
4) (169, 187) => 0.214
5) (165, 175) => 0.045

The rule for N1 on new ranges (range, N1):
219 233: 0.53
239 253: 0.48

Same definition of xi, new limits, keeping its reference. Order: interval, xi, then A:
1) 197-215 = 0.998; 0.040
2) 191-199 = 0.992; 0.087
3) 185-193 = 1.000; 0.016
